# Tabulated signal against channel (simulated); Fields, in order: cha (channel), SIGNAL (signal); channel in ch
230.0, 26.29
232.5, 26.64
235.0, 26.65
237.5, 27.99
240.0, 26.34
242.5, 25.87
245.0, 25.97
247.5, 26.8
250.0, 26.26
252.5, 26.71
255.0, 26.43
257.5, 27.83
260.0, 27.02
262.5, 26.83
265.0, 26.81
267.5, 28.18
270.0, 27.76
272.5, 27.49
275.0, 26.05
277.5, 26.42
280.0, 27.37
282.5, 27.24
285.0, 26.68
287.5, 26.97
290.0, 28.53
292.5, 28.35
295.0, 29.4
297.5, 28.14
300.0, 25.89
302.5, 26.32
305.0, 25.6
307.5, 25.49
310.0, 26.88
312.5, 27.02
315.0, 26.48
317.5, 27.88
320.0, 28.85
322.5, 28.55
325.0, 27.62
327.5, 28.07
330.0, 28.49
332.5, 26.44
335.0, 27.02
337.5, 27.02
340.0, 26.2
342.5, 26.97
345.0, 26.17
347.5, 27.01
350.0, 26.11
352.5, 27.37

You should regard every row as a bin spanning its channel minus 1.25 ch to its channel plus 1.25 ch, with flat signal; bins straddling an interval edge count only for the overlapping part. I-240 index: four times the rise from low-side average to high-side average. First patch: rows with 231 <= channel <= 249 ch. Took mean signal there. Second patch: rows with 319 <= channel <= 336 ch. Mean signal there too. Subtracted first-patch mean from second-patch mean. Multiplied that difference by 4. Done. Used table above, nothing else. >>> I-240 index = 5.0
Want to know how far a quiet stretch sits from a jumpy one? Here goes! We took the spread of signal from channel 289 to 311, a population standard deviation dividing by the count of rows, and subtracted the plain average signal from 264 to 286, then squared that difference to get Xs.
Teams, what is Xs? 663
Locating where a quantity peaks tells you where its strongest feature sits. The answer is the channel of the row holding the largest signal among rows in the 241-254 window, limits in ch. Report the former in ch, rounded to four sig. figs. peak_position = 247.5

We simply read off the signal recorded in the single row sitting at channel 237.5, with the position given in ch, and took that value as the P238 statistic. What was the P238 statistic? 27.99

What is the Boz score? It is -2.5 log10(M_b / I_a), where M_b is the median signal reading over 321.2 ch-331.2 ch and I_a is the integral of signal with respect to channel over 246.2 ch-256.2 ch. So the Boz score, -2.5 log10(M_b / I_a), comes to 2.43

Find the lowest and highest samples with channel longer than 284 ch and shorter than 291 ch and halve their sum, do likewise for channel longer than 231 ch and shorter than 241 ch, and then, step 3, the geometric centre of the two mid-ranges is 27.38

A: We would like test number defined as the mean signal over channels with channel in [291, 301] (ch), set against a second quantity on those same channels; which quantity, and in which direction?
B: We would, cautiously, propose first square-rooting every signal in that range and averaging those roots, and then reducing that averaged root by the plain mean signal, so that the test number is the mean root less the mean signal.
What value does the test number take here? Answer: -22.7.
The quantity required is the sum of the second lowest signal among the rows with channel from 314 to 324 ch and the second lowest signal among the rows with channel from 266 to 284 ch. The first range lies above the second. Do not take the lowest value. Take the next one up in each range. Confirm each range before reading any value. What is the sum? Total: 54.3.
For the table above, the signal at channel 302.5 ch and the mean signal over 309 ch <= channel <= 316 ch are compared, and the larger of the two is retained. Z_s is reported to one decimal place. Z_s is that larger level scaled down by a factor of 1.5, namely 17.9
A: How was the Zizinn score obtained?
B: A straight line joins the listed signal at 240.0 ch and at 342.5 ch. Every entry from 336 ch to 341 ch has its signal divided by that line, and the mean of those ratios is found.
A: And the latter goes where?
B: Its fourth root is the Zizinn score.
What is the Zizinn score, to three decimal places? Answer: 0.997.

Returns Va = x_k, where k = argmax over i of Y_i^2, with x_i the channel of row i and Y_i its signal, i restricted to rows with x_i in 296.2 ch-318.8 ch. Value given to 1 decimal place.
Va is 297.5 ch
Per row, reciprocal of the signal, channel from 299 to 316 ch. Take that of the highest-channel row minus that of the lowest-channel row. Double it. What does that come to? -0.0017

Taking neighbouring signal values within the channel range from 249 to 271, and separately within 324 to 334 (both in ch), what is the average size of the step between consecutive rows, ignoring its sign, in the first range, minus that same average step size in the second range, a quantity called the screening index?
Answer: -0.4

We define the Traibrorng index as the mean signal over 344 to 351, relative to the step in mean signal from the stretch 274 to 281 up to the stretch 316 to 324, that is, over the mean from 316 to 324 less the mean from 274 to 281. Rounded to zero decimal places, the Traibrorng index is 15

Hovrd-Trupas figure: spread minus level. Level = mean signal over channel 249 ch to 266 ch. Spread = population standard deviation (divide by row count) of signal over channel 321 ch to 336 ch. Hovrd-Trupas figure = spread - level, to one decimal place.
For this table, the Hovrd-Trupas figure -26.1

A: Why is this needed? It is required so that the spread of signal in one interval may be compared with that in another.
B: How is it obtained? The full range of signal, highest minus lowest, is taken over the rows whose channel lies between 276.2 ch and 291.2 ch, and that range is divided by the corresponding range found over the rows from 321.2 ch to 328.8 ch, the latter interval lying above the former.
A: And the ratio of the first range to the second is 2.3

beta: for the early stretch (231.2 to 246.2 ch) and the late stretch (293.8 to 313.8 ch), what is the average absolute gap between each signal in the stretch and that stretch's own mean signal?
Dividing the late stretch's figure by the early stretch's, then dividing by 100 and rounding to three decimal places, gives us 0.020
